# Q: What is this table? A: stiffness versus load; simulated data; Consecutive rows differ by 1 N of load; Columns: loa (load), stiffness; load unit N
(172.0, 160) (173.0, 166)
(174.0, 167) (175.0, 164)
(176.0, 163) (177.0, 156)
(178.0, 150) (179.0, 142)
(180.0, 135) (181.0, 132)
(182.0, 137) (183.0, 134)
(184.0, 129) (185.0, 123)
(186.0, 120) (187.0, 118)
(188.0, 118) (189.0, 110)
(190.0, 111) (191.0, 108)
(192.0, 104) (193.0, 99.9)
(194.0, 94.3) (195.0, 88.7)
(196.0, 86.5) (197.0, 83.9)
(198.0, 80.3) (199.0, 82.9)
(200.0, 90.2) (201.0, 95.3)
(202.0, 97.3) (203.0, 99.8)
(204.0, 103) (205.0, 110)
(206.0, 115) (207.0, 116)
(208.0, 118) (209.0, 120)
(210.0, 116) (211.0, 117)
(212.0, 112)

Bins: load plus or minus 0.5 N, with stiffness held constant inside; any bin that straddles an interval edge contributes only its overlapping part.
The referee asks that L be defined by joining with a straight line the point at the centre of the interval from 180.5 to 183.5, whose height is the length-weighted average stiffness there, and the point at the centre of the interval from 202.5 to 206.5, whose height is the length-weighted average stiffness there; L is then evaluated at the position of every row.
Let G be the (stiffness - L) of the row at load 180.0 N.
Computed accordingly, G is -2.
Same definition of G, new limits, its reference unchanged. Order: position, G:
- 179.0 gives 4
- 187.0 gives -10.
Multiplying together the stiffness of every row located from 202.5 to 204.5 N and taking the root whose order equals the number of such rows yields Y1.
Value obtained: 101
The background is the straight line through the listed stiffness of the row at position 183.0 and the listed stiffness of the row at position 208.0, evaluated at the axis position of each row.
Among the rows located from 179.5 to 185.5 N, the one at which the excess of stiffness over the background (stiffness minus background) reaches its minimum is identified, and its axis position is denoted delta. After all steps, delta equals 185.0 N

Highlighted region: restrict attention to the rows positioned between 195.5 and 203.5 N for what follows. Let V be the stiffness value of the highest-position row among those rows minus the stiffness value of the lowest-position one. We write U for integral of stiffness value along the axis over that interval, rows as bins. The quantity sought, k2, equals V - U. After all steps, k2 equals -703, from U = 716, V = 13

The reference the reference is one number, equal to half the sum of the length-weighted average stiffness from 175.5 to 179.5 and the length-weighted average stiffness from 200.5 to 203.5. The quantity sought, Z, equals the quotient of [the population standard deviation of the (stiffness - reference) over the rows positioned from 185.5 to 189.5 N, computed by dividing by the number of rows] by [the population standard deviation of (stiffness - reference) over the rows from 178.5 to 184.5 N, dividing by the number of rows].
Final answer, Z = 0.95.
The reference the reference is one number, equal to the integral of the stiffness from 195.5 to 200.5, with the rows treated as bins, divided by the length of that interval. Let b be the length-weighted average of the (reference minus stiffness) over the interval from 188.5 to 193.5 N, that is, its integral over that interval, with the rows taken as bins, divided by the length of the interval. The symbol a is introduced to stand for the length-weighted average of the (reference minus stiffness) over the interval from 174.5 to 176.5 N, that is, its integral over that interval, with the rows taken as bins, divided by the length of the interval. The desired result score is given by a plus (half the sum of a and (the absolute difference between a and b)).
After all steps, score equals -90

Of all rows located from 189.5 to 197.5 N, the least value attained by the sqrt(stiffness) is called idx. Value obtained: 9.2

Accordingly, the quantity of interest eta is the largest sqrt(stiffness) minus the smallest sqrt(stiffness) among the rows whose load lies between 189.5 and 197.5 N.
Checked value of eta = 1.38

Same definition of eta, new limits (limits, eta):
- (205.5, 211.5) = 0.23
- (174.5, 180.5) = 1.19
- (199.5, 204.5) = 0.65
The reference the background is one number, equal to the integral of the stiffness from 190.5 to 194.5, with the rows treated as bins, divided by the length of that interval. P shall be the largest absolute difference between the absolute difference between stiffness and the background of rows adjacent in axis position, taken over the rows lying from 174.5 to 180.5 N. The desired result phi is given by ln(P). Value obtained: 2.1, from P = 8.0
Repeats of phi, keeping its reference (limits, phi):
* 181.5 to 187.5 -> 1.8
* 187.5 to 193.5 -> 2.1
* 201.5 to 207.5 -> 1.9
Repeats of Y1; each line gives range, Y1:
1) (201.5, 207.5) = 107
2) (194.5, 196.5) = 88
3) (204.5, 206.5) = 112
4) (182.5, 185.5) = 129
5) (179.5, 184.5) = 133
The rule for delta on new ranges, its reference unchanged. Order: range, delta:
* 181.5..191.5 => 191.0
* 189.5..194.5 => 194.0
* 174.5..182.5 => 181.0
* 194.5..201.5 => 198.0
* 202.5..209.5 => 203.0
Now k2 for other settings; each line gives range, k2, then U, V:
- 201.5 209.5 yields -856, 879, 23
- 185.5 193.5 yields -909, 889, -20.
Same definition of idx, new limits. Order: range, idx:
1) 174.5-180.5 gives 11.6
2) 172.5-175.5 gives 12.8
